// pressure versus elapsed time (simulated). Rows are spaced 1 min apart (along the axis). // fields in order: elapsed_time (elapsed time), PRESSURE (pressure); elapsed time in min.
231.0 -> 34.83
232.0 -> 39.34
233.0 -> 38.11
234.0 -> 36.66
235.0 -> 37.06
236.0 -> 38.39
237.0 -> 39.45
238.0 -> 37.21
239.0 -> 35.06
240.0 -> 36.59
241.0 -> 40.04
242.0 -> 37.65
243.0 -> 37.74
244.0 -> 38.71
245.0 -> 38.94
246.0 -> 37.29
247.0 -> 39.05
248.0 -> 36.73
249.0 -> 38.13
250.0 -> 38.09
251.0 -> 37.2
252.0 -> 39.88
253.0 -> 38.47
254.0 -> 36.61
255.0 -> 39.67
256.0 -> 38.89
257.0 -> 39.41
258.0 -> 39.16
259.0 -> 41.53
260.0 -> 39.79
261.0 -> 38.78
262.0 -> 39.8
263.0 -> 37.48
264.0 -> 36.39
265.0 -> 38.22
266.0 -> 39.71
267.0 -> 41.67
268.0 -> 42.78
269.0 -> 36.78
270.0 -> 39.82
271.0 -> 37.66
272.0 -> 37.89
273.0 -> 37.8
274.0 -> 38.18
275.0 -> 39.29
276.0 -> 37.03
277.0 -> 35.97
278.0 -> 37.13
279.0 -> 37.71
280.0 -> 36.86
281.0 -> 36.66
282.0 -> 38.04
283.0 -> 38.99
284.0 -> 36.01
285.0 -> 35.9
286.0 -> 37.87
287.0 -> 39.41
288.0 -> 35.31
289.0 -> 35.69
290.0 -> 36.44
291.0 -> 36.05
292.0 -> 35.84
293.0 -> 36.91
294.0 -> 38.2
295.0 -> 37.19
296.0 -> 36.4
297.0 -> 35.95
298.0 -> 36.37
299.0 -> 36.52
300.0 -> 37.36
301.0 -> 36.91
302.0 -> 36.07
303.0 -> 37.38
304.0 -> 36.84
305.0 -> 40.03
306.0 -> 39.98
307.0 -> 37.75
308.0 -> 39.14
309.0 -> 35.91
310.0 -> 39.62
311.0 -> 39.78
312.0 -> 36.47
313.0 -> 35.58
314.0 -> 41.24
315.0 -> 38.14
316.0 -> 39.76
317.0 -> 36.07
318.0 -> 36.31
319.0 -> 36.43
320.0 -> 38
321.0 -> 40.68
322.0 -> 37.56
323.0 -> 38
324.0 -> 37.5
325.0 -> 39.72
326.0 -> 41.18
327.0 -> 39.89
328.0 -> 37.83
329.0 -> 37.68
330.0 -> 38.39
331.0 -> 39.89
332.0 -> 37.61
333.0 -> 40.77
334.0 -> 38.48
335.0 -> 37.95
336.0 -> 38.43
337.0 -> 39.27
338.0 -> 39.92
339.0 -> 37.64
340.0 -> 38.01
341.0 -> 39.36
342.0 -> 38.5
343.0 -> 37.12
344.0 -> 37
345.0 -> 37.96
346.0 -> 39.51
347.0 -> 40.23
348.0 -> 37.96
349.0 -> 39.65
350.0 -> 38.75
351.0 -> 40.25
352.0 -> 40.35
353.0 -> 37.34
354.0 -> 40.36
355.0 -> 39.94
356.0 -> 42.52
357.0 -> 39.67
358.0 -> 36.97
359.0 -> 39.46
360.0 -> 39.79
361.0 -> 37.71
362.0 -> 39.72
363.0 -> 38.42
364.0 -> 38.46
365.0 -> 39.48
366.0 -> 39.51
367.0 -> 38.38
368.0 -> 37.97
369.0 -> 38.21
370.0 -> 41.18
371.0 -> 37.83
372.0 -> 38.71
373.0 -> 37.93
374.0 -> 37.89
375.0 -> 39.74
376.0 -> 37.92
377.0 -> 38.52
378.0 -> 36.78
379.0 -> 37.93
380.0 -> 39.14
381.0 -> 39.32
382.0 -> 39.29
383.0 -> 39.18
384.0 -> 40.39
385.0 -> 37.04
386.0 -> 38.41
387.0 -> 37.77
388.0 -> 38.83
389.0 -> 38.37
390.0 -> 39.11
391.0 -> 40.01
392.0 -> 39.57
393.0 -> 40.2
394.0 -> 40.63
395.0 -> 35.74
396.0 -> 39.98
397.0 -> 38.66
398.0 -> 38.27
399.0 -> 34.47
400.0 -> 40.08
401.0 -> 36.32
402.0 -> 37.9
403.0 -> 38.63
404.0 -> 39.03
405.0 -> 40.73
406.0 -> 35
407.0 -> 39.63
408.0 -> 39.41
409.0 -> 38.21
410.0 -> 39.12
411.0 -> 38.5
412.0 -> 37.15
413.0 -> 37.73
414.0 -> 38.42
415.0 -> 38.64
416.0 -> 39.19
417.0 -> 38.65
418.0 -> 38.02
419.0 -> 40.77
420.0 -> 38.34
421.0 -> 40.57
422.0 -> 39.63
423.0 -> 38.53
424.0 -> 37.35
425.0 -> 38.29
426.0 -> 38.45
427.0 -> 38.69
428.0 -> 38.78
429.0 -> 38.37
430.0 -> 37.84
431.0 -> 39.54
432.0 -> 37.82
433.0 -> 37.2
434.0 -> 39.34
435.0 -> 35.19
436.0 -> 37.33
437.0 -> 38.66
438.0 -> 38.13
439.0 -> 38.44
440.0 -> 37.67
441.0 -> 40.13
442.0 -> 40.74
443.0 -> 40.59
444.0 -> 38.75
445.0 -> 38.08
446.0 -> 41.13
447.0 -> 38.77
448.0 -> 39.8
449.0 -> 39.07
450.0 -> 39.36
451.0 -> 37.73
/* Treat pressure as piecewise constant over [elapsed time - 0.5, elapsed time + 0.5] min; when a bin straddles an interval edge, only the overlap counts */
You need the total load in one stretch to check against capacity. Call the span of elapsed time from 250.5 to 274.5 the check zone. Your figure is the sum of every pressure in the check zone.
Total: 934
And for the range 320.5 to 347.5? 1046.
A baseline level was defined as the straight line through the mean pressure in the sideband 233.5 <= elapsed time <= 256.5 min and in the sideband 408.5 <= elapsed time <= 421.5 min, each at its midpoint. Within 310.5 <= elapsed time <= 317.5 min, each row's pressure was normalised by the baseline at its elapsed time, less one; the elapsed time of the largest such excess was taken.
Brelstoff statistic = 314.0 min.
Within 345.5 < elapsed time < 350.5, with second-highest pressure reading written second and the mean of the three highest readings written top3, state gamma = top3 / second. 1.00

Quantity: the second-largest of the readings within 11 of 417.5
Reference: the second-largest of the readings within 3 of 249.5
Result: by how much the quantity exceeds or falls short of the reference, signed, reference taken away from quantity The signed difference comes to 1.5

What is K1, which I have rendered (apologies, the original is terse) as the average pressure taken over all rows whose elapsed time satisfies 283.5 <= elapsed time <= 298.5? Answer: 36.6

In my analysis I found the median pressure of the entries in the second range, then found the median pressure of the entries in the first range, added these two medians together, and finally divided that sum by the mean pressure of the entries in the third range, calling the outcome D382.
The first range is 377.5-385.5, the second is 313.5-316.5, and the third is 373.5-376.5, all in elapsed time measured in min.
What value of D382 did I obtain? 2.05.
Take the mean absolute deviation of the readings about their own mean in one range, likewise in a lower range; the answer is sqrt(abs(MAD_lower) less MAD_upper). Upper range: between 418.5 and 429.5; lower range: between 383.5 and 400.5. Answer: 0.7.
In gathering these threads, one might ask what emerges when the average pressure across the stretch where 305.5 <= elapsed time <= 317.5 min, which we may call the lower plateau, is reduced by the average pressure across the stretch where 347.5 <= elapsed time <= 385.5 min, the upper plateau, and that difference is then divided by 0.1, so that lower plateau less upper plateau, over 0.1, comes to -7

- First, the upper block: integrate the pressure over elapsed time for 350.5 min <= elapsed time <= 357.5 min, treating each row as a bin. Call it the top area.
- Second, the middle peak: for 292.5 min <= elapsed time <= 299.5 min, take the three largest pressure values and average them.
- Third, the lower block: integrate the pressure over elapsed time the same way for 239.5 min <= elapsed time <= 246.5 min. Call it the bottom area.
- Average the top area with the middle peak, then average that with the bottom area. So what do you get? 213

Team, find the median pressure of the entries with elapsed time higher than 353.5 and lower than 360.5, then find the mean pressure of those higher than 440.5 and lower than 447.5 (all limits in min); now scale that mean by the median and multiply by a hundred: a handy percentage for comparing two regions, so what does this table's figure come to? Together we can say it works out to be 100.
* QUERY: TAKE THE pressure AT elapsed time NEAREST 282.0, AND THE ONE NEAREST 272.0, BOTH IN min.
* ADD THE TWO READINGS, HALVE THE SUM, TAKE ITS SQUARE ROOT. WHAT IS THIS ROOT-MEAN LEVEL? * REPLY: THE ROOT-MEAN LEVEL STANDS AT 6.16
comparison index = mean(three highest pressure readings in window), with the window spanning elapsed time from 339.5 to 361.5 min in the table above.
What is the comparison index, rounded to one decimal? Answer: 41.1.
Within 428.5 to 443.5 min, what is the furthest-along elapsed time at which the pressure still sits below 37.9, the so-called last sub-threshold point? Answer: 440.0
